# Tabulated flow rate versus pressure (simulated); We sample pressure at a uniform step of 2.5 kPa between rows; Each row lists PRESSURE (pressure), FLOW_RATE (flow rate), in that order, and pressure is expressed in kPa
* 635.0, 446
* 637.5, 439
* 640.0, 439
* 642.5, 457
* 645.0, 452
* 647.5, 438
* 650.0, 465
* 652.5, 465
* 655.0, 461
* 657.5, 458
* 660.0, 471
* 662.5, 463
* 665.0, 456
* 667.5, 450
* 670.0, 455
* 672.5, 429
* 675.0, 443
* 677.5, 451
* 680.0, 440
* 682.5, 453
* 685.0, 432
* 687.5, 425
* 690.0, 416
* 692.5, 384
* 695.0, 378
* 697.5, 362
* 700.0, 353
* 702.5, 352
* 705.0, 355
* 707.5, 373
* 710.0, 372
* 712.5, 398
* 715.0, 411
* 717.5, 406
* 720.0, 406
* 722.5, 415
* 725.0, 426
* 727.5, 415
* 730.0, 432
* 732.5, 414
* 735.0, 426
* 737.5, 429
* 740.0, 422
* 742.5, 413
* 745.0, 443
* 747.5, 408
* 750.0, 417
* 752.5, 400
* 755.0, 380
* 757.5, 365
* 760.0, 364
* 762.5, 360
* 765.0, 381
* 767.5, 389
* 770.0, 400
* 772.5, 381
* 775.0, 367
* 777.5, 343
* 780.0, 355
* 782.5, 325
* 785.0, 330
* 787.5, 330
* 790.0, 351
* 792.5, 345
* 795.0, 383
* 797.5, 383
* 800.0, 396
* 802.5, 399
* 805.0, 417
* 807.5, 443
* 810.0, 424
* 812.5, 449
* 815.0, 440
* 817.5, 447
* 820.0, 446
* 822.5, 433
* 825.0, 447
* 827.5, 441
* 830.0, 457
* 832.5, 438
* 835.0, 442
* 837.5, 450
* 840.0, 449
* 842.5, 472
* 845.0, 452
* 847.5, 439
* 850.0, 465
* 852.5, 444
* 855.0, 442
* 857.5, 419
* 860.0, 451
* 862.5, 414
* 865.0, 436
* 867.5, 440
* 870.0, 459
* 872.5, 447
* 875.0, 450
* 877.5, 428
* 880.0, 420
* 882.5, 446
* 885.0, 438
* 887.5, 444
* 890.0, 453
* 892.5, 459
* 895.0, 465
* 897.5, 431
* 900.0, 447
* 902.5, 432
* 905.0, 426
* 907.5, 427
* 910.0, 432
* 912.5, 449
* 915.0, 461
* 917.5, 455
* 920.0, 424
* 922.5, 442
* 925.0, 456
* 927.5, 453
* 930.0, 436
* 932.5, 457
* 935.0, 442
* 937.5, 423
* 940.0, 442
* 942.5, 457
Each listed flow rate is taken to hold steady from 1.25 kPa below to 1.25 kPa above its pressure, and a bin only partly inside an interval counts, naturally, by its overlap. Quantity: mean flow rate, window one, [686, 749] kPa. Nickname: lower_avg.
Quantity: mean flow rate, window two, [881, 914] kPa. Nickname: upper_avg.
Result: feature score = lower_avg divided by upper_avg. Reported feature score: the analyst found 0.908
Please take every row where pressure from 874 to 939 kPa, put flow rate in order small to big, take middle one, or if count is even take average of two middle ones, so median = 443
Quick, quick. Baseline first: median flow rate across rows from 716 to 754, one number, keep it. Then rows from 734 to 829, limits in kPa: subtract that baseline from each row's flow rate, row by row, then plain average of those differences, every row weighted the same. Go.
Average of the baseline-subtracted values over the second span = -18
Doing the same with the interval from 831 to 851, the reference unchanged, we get 36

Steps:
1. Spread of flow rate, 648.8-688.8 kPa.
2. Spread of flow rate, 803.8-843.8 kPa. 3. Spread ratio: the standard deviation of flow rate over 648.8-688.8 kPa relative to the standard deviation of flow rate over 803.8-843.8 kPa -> 1.1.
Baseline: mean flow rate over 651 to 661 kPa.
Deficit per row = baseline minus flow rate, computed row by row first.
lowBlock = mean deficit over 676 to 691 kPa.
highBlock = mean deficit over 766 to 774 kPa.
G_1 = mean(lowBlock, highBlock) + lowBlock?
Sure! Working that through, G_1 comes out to 78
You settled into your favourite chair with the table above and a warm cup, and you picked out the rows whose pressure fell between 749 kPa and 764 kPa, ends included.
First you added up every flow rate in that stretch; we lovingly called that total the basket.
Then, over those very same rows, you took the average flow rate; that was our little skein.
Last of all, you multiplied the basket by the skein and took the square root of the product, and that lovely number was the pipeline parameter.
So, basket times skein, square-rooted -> 933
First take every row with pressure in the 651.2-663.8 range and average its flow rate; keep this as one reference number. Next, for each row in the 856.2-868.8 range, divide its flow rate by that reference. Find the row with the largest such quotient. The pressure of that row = 860.0 kPa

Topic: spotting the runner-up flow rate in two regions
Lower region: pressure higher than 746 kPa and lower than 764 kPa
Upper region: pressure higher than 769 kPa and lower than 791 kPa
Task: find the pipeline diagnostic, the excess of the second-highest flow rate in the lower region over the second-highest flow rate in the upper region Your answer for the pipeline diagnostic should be 27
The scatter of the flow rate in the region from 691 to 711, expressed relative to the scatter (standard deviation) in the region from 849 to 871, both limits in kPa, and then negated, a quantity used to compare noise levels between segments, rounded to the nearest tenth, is -0.7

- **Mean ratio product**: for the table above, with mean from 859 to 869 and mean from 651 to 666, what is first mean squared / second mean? 410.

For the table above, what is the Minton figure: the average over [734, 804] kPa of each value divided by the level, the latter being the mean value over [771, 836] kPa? 0.95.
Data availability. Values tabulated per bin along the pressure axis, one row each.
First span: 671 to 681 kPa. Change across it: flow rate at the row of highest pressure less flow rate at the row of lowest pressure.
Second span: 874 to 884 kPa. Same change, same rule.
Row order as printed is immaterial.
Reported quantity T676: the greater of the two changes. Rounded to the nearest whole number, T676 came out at 11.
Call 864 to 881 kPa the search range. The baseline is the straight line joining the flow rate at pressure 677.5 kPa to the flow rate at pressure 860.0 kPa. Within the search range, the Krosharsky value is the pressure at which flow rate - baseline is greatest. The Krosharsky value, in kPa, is 870.0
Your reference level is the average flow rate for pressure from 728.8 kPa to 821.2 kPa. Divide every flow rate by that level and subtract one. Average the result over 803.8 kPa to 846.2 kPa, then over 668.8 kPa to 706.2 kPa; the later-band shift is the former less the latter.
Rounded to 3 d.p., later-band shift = 0.090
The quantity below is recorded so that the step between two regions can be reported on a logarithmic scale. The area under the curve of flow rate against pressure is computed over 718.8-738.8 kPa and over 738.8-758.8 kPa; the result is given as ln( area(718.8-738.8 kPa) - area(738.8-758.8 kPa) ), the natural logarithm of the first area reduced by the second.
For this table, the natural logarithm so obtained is 5.7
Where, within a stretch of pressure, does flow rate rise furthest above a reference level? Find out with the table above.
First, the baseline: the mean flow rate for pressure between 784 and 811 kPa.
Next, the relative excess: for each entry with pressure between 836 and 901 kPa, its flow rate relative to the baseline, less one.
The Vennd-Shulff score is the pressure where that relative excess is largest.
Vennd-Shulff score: 842.5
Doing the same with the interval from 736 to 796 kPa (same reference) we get 745.0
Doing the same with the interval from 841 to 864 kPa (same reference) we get 842.5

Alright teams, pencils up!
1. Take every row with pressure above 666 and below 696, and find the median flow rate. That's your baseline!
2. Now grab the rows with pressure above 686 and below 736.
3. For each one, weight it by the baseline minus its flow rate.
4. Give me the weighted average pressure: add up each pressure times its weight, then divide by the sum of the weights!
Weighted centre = 706.2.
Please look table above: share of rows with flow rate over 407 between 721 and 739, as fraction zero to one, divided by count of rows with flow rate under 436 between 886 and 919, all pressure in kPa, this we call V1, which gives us 0.20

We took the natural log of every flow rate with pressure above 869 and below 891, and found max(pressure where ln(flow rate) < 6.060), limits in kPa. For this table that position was 880.0 kPa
